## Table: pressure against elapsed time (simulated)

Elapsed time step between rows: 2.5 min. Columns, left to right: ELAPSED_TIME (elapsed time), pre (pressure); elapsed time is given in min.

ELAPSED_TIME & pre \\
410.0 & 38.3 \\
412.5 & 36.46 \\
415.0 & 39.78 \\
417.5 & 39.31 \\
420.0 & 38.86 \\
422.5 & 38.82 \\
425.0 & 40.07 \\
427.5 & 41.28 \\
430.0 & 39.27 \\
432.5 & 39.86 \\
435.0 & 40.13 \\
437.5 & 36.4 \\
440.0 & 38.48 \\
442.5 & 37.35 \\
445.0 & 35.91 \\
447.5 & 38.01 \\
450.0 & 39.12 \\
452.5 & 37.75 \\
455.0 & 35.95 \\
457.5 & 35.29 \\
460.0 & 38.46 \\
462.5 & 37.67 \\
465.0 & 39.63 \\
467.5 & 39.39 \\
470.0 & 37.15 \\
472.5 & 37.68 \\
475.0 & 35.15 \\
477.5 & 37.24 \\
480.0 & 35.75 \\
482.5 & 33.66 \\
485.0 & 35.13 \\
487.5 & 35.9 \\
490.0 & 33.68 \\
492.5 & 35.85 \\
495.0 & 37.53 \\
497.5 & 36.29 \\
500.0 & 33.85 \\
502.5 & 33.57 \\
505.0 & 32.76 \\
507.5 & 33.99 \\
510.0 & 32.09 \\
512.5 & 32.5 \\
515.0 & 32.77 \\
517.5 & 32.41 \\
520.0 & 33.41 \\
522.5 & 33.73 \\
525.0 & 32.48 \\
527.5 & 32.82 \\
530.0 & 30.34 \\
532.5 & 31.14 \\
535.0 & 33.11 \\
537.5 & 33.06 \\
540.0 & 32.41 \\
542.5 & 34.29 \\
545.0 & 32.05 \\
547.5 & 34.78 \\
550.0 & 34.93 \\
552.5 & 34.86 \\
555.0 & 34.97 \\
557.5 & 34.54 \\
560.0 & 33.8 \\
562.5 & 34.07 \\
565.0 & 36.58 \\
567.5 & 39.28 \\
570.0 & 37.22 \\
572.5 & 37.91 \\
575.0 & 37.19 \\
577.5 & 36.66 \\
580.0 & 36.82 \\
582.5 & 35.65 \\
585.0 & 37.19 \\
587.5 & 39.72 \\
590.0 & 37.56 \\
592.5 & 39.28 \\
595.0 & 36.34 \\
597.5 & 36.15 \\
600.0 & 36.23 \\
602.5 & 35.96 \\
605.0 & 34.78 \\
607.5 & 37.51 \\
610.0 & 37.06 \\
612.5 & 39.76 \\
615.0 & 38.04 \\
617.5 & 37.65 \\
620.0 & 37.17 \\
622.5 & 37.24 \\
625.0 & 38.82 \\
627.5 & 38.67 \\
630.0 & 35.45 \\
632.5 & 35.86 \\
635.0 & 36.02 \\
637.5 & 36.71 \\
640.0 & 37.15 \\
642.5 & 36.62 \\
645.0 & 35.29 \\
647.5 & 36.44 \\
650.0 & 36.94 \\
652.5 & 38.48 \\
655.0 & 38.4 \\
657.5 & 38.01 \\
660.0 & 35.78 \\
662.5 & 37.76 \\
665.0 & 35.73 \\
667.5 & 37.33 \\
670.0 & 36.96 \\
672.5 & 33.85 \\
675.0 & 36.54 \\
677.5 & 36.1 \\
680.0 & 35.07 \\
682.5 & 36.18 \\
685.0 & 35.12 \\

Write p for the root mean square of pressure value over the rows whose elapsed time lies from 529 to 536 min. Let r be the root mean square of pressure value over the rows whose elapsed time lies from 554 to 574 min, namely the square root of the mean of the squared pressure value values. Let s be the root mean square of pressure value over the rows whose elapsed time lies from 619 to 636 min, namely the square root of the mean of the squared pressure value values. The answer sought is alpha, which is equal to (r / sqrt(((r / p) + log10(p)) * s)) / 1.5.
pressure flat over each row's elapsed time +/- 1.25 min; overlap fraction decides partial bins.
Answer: 2.43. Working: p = 31.6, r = 36.1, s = 37.1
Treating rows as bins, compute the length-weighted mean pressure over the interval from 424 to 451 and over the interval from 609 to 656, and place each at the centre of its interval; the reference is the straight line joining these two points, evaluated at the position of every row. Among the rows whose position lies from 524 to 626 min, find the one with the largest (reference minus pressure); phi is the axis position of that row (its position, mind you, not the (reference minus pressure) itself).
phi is 530.0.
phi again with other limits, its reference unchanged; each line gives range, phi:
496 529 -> 510.0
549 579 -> 560.0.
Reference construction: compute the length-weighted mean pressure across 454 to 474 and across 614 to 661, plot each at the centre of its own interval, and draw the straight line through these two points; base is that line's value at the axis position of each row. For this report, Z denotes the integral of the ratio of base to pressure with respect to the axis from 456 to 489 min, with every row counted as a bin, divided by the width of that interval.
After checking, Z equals 1.03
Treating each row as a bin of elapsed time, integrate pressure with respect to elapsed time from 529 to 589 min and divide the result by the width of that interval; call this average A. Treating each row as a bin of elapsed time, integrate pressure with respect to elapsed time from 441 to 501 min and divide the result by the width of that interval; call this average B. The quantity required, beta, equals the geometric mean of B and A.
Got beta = 35.9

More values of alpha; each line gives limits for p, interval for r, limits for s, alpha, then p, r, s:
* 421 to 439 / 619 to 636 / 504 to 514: 2.71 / 39.4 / 37.1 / 32.8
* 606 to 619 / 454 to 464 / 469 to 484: 2.56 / 38.0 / 36.9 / 36.1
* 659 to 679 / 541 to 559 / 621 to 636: 2.38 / 36.3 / 34.4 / 37.0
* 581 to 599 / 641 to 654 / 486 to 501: 2.57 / 37.4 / 36.8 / 35.5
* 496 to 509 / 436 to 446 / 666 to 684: 2.54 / 34.1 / 37.0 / 36.0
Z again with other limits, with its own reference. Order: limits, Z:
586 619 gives 1.00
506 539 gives 1.15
